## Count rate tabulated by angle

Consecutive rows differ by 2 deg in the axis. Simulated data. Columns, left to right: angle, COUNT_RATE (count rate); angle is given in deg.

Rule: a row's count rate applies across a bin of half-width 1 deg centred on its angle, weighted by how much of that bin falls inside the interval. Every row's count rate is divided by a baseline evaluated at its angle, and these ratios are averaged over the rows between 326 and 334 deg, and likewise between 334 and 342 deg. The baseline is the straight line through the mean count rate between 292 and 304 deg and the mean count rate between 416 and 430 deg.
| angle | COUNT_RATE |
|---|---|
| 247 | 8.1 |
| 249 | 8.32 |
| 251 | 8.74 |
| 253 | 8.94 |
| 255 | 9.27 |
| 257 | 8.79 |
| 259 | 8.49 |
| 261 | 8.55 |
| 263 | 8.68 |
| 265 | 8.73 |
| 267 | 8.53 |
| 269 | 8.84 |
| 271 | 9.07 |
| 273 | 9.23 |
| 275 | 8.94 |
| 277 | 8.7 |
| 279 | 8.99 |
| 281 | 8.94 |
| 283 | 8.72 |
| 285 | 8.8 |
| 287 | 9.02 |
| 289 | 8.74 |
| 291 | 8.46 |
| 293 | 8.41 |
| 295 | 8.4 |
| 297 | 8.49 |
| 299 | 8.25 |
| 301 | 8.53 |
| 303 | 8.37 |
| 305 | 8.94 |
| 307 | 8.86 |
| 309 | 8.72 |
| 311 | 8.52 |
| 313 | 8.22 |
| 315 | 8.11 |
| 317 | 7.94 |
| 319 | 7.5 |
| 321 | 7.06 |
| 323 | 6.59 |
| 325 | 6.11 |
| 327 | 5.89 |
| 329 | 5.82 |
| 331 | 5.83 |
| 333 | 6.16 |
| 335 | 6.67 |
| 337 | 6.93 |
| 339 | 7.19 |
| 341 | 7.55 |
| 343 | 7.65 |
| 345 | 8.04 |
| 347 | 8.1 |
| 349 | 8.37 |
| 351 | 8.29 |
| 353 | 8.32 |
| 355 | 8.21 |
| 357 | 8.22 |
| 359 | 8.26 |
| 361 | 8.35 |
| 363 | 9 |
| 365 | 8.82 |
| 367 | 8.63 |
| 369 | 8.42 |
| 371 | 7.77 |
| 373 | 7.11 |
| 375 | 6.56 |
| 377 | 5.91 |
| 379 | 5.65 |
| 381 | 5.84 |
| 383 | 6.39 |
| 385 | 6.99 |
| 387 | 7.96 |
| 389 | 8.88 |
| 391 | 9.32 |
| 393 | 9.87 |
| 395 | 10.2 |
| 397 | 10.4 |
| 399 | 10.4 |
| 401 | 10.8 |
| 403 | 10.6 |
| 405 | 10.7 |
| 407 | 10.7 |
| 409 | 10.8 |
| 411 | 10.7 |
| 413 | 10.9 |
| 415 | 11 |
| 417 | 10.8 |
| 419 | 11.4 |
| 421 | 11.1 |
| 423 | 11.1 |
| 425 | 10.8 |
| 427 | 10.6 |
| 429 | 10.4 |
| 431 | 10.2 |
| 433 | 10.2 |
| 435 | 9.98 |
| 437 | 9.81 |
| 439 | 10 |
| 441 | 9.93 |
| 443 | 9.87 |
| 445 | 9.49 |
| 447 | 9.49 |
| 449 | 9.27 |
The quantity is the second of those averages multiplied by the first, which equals 0.50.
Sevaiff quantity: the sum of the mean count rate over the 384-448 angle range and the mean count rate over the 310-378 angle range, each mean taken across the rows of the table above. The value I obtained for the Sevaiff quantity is 17.7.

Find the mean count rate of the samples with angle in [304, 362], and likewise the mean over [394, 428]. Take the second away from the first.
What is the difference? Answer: -3.2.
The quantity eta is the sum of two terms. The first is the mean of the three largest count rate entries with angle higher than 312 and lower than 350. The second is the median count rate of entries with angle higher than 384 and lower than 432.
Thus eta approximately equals 18.9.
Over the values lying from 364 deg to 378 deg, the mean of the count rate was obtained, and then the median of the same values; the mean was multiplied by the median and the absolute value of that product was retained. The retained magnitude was 59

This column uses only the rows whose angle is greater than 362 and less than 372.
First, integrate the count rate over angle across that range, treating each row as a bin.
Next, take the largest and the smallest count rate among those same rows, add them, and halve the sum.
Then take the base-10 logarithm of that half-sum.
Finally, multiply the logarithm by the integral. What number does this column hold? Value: 79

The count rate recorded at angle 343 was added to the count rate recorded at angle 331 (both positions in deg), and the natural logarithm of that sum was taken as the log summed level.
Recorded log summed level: 2.60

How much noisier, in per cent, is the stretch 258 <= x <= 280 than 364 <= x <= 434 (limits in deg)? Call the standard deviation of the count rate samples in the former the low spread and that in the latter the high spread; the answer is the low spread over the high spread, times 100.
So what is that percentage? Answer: 13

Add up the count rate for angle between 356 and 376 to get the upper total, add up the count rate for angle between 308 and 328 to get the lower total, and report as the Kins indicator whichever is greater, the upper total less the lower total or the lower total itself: 75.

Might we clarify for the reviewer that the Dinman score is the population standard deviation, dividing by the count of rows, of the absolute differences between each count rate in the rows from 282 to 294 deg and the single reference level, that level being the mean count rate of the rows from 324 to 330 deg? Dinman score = 0.21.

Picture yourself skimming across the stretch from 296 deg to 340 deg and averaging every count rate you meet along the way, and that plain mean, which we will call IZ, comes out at 7.5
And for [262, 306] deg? 8.7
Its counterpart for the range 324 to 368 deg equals 7.6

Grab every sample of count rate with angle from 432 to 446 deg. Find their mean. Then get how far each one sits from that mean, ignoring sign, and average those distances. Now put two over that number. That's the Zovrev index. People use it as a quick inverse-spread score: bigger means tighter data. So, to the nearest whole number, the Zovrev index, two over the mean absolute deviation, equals 13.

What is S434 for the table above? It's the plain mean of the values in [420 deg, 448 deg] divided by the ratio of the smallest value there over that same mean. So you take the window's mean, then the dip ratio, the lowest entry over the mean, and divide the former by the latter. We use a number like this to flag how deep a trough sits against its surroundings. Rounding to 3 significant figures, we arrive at 11.0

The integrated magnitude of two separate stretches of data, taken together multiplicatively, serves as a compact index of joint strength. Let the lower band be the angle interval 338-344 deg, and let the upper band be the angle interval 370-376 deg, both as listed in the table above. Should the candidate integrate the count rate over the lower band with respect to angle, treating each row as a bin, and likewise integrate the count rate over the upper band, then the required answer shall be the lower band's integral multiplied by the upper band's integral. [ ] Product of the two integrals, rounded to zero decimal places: 1920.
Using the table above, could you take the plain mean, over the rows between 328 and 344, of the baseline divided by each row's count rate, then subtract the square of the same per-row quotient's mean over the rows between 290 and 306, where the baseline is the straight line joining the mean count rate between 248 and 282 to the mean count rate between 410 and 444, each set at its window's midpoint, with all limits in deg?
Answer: 0.3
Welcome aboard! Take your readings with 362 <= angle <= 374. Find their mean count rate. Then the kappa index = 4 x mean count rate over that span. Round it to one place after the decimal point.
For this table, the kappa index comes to 33.2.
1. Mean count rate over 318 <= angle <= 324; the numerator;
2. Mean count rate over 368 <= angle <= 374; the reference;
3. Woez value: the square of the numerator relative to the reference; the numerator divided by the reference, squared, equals 0.82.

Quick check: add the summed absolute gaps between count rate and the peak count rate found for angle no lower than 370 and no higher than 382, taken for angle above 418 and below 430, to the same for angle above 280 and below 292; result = 24.8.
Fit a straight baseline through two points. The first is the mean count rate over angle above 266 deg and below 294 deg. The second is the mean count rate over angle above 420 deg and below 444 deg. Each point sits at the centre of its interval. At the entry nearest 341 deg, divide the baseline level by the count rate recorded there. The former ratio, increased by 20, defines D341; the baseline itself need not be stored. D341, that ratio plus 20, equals 21.2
